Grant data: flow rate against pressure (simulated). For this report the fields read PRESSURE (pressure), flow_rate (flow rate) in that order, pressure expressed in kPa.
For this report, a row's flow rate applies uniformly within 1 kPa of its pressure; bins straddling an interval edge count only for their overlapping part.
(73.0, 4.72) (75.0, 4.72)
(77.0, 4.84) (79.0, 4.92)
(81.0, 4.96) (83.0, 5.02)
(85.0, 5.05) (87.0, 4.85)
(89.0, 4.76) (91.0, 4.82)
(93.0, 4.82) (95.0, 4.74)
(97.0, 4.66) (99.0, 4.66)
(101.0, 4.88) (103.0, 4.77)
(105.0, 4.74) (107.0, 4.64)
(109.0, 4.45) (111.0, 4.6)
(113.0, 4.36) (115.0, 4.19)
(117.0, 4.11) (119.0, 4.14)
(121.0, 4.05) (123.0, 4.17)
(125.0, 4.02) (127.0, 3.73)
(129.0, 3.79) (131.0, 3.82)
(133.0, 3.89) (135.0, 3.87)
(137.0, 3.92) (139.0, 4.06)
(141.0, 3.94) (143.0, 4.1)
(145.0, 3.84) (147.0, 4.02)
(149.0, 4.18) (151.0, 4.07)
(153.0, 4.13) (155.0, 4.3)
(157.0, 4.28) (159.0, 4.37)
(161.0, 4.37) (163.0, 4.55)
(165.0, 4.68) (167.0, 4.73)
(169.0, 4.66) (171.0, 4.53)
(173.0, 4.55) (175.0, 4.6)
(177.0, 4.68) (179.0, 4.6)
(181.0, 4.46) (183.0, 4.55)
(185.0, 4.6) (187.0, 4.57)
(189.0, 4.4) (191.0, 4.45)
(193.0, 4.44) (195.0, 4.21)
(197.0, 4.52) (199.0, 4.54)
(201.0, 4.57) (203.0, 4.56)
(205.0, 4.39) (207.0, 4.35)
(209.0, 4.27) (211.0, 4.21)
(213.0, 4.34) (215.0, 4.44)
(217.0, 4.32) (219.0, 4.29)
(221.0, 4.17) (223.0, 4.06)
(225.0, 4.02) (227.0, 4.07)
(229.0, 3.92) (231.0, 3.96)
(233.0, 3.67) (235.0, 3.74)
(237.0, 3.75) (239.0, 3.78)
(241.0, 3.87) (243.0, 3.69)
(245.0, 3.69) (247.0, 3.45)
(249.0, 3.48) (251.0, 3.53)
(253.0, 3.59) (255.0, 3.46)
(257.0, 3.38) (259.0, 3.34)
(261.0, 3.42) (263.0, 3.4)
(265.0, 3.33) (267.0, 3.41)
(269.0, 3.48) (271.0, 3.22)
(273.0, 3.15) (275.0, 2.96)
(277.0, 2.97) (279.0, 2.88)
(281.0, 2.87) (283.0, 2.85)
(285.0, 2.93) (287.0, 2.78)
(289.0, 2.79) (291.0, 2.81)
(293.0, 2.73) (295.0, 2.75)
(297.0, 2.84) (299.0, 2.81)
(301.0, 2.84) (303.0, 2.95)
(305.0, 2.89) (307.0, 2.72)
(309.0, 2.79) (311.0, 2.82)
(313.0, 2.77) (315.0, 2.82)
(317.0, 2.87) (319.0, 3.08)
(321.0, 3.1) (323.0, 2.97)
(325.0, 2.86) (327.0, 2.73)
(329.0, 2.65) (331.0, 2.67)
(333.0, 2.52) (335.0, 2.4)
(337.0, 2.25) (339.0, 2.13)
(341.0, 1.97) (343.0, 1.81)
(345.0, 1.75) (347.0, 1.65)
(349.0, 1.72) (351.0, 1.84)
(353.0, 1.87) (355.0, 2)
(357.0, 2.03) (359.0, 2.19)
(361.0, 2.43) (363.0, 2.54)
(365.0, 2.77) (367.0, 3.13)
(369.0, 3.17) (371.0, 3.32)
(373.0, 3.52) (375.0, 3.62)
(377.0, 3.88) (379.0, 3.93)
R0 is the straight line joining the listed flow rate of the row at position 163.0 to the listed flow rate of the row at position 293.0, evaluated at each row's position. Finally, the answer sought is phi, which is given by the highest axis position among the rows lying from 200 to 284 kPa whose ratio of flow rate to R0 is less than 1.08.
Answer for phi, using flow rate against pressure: 283.0 kPa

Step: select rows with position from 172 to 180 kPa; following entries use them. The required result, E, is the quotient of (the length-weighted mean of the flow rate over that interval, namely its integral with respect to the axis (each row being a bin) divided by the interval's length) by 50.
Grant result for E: 0.092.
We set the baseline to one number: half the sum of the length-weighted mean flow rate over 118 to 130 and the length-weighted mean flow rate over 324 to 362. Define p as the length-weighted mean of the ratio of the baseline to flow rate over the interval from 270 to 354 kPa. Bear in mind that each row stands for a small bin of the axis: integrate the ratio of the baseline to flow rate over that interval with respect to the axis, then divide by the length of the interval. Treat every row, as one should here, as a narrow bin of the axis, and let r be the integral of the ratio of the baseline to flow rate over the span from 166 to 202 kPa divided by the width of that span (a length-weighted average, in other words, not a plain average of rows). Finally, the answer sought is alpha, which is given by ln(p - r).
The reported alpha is -0.6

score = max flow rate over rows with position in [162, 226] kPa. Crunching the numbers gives 4.73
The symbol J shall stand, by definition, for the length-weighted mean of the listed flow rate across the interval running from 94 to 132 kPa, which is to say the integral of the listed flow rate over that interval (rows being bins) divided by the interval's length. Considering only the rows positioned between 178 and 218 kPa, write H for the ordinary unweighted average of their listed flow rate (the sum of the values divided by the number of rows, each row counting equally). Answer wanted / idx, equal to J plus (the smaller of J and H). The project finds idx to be 8.7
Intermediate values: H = 4.4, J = 4.3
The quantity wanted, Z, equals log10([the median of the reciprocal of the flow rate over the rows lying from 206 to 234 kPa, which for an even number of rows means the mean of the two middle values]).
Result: -0.62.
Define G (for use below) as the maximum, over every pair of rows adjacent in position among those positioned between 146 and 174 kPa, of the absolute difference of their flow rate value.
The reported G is 0.18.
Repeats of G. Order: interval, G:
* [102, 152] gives 0.29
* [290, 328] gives 0.21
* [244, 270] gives 0.24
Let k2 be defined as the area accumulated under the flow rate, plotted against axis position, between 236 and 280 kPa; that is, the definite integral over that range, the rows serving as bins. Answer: 150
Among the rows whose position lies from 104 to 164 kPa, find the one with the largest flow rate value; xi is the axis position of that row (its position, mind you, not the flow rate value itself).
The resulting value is 105.0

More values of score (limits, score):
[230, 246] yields 3.96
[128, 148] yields 4.1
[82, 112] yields 5.05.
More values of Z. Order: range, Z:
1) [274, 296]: -0.45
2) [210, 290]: -0.54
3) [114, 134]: -0.61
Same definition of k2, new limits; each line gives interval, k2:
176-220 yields 196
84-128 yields 198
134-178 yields 189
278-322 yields 125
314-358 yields 103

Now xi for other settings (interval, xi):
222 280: 227.0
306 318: 317.0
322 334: 323.0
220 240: 221.0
